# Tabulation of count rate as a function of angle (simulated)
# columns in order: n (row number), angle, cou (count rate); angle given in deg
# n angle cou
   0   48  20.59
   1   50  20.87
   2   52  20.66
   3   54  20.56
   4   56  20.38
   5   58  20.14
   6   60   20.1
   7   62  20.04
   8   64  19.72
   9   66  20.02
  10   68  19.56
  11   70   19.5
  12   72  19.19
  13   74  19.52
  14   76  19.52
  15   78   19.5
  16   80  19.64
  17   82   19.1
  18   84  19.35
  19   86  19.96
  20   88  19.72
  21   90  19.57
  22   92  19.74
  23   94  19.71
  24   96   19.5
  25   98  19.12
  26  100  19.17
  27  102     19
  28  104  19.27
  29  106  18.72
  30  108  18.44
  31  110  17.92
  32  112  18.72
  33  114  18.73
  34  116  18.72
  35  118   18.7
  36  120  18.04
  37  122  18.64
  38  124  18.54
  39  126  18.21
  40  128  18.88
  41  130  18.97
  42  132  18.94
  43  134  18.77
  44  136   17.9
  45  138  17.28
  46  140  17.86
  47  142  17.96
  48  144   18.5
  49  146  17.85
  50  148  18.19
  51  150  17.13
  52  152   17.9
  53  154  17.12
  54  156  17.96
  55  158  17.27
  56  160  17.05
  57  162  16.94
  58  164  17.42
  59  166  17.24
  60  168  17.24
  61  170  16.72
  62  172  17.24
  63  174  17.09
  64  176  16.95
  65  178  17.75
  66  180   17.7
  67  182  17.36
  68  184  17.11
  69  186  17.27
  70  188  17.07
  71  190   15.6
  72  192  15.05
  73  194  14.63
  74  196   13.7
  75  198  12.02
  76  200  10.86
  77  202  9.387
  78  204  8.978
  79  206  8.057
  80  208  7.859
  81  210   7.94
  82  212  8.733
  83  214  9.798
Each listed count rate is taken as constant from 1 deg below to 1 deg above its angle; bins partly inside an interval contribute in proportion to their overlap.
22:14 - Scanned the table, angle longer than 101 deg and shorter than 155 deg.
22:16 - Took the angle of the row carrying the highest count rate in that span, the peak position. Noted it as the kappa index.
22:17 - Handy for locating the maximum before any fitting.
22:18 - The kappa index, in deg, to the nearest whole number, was 104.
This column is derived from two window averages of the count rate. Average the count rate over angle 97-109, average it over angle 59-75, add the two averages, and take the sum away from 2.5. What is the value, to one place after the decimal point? -36.2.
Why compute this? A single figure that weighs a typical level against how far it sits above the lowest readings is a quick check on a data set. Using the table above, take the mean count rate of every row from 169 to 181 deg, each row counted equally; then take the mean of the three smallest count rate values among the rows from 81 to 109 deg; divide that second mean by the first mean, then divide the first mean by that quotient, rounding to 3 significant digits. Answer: 15.9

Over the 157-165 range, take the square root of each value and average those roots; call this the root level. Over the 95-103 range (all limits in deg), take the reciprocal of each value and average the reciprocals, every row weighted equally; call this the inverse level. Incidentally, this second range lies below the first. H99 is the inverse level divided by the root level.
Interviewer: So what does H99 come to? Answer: 0.0126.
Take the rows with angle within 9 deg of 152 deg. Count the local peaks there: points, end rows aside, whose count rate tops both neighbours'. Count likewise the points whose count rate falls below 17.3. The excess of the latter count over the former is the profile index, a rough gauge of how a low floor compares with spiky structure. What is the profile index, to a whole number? 1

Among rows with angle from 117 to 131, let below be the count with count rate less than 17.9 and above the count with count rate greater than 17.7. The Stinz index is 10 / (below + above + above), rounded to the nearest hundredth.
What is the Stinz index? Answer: 0.71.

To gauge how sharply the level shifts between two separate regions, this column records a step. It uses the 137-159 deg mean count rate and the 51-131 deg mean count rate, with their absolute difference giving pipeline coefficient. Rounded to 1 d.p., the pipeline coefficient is 1.6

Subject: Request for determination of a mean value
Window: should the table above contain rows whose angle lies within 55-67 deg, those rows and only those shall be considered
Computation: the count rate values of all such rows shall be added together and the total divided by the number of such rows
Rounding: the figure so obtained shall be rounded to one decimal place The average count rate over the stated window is 20.1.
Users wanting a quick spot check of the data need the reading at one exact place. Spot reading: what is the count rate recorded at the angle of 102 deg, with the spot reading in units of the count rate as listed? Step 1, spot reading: 19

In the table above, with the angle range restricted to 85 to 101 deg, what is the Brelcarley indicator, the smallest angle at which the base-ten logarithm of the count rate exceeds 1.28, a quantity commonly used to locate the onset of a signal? 86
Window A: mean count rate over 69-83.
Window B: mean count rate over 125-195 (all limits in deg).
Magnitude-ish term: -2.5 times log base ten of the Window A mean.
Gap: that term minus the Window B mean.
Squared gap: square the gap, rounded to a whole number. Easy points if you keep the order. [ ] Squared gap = 427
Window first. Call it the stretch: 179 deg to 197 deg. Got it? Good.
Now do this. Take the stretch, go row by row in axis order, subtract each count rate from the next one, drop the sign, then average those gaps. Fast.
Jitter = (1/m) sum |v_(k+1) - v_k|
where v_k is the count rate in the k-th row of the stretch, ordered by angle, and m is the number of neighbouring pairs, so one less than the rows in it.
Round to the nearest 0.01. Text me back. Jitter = 0.54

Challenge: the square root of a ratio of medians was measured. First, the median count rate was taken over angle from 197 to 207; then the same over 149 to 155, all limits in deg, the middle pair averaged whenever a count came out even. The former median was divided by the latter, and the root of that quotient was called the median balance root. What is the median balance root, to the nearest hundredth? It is 0.74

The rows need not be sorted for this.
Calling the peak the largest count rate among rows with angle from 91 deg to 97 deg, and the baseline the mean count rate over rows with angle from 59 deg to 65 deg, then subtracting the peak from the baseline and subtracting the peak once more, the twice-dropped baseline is -20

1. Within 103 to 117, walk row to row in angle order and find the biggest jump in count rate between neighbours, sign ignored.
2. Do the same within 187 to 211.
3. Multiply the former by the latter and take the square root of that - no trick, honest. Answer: 1.2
